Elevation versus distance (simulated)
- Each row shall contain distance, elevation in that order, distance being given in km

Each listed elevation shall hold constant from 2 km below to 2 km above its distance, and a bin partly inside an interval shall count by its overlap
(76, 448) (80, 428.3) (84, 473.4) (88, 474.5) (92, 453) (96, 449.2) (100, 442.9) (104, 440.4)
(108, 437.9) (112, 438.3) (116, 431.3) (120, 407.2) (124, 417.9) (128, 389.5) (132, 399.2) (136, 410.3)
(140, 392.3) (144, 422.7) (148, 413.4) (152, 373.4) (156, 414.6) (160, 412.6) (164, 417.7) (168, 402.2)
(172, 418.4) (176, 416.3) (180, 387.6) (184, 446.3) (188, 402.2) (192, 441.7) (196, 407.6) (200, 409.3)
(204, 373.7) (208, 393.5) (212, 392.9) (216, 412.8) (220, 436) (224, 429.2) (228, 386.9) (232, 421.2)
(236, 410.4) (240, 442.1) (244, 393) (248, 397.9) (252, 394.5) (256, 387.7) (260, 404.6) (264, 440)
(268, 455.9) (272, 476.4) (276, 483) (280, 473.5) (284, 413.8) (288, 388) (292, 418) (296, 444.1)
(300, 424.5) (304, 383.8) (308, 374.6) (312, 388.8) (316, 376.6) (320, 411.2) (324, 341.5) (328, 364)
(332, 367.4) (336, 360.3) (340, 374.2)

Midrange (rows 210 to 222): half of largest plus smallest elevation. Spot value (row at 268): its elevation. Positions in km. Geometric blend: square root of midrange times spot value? 435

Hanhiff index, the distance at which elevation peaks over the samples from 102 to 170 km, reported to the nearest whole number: 104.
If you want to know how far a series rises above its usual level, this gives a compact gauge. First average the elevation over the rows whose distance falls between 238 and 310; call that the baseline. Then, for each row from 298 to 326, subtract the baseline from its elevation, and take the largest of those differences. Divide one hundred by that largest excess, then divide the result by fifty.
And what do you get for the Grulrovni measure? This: 0.79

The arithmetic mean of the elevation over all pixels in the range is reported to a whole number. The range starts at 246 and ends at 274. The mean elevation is 422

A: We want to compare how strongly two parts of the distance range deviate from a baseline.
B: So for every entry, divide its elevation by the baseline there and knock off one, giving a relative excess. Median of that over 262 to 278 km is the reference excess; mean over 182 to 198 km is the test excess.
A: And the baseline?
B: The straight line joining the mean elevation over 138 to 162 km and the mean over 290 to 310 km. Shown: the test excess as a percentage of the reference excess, 32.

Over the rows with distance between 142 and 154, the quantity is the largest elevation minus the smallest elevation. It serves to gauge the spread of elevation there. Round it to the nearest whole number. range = 49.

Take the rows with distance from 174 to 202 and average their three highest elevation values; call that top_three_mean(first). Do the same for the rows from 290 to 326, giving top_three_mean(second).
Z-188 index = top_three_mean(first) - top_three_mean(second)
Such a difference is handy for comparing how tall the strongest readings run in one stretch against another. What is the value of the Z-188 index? 6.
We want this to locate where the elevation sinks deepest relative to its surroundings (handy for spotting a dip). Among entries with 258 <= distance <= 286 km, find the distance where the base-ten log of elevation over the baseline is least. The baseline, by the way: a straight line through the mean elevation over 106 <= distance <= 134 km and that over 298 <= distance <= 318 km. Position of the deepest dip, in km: 260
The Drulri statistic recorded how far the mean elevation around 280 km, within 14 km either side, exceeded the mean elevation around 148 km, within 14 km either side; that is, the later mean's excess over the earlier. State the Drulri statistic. 38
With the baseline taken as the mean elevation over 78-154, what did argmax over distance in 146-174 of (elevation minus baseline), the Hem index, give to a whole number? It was 172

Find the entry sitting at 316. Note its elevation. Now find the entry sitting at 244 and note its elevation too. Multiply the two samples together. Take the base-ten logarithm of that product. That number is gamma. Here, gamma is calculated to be 5.17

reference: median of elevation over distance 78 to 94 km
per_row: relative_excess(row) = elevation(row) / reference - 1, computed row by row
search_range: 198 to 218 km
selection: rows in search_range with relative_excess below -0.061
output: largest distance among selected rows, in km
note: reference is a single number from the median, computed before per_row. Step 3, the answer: 216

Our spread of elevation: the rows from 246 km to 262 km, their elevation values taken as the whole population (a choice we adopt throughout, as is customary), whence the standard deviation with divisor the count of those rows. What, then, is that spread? 6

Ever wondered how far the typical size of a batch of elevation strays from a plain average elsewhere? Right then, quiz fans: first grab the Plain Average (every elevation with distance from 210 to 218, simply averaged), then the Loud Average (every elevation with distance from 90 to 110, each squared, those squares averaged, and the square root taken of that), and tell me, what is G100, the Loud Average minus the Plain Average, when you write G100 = 42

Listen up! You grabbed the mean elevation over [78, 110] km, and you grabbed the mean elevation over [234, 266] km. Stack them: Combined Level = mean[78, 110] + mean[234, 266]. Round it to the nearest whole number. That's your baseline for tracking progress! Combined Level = 859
